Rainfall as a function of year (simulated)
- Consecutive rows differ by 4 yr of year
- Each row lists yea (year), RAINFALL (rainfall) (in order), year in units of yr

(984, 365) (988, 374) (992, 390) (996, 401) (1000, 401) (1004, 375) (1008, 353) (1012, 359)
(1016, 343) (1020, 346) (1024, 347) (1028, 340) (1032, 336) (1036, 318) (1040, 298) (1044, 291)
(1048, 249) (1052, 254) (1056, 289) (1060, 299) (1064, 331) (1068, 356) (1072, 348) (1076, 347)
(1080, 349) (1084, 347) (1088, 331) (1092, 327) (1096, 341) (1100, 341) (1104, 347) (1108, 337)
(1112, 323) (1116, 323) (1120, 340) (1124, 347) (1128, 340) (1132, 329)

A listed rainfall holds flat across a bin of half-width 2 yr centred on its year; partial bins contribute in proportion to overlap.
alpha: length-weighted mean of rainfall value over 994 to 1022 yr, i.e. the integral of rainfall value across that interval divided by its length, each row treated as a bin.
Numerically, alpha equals 368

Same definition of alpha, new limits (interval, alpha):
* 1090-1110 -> 339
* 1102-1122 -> 334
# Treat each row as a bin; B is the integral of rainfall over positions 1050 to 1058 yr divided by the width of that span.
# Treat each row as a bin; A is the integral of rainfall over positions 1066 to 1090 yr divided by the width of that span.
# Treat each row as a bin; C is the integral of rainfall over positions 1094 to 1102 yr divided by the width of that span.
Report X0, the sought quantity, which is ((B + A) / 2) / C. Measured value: 0.91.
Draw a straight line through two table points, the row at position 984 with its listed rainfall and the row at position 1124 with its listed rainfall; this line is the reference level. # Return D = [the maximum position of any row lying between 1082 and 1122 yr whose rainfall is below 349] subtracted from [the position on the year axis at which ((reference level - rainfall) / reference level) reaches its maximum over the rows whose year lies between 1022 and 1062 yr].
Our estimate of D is -72 yr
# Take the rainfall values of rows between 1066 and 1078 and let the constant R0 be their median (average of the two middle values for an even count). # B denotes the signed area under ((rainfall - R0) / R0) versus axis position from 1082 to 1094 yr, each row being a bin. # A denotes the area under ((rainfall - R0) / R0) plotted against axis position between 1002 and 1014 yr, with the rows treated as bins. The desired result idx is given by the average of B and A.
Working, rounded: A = 0.5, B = -0.4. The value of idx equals 0.0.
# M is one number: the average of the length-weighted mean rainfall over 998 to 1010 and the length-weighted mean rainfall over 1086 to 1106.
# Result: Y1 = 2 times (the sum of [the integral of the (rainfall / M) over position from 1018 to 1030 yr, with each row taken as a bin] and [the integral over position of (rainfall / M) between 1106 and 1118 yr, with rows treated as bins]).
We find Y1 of 45.2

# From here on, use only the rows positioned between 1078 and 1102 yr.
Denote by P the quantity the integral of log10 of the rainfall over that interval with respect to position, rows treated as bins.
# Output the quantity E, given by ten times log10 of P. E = 17.8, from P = 60.7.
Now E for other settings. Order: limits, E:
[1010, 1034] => 17.8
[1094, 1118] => 17.8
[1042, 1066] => 17.7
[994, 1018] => 17.9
